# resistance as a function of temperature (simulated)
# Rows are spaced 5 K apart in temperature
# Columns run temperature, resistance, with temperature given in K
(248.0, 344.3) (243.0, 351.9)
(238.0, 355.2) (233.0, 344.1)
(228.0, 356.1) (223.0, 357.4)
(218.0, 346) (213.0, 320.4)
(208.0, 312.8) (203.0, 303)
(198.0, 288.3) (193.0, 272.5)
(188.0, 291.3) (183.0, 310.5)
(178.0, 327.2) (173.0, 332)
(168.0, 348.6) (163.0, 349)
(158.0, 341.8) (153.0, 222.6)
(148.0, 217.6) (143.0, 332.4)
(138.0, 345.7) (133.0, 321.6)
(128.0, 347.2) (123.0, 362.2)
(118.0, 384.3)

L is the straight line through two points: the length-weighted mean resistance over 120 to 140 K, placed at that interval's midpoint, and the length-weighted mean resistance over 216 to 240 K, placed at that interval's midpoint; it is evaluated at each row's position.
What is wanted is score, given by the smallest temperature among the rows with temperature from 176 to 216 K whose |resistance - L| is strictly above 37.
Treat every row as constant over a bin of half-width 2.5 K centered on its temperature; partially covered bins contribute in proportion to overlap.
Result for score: 183.0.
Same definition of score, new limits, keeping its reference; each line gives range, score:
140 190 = 148.0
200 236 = 203.0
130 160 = 148.0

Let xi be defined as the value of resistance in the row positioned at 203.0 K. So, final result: 303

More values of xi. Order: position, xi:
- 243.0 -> 351.9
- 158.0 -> 341.8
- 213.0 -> 320.4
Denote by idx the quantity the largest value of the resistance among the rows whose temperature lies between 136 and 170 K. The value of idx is 349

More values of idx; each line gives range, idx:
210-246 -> 357.4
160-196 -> 349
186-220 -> 346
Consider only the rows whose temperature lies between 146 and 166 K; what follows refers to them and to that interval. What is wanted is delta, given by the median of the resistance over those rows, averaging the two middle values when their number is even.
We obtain 282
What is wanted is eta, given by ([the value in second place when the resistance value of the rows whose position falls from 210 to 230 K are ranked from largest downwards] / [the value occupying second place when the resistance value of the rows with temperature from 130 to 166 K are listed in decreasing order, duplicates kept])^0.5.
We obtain 1.01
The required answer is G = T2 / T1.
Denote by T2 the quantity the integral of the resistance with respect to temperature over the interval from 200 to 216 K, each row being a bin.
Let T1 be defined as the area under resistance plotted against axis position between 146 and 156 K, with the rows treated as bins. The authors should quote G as 2.2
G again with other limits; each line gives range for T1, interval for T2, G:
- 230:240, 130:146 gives 1.5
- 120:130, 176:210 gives 2.9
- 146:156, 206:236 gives 4.5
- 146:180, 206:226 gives 0.6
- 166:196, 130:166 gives 1.2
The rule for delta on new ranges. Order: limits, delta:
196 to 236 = 332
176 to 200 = 291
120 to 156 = 332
